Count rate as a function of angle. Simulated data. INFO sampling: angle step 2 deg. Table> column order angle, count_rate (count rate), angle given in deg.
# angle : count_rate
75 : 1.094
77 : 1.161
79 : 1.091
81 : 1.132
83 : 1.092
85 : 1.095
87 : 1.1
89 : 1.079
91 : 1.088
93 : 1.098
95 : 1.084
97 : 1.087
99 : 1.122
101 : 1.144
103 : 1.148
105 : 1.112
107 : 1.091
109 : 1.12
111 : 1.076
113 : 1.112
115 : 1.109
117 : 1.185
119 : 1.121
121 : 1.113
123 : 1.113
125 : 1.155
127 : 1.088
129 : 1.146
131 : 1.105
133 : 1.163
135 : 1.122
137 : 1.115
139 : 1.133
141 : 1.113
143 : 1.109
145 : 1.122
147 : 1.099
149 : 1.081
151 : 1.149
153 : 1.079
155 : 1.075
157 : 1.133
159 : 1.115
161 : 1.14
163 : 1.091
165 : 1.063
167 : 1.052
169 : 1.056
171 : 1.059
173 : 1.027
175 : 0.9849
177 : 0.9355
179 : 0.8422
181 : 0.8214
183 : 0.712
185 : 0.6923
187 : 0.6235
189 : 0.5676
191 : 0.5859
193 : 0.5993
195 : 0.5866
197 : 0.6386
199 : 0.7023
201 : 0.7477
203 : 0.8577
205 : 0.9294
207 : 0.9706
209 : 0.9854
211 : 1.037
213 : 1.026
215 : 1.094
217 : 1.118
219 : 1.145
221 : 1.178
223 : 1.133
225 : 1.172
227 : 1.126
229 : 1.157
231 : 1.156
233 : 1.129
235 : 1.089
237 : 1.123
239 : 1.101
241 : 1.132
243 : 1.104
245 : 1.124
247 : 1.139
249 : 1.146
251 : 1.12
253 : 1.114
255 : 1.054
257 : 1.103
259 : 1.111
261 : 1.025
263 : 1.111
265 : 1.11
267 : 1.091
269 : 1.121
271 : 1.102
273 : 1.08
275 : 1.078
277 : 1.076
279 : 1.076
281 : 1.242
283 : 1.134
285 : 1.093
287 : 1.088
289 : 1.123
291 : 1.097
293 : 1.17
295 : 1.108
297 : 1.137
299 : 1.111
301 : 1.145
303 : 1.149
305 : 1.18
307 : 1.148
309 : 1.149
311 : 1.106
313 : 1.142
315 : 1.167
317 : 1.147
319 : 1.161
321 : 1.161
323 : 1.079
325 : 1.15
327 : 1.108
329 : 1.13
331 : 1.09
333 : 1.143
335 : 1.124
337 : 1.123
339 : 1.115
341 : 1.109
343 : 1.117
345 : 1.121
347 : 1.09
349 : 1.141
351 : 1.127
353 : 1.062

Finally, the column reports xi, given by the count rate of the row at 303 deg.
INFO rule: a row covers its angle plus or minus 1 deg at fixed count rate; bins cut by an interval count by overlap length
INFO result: 1.149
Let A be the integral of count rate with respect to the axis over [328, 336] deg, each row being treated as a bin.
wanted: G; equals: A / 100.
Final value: 0.0897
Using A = 8.97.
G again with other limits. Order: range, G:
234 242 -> 0.0889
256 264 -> 0.0870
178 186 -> 0.0614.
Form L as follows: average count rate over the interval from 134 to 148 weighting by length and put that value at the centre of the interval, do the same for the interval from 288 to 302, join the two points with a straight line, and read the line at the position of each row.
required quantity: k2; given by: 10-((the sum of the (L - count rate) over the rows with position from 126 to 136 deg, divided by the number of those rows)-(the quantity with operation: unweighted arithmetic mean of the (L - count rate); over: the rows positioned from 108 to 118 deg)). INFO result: 10.0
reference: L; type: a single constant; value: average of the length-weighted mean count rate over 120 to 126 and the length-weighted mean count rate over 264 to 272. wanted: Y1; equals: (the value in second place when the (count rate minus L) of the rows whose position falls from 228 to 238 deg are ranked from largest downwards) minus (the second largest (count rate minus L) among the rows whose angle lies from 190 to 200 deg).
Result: 0.52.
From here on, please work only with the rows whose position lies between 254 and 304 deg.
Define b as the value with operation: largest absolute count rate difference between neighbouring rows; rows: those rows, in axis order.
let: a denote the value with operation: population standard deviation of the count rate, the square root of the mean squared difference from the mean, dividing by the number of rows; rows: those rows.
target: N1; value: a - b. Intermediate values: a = 0.041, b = 0.17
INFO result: -0.125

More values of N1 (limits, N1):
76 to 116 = -0.046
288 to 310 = -0.048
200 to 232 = 0.012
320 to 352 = -0.060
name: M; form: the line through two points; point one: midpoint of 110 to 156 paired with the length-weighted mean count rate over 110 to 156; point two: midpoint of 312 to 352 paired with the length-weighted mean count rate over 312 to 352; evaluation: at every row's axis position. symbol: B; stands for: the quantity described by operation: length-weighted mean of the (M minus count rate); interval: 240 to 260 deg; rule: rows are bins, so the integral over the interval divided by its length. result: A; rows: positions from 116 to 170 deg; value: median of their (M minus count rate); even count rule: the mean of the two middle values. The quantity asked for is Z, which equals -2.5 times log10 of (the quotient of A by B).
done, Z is 1.1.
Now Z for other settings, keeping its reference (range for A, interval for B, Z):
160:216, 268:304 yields -3.7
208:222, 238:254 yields -5.5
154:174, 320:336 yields -2.7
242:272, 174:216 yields 3.5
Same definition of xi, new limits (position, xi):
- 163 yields 1.091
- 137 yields 1.115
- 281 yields 1.242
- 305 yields 1.18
